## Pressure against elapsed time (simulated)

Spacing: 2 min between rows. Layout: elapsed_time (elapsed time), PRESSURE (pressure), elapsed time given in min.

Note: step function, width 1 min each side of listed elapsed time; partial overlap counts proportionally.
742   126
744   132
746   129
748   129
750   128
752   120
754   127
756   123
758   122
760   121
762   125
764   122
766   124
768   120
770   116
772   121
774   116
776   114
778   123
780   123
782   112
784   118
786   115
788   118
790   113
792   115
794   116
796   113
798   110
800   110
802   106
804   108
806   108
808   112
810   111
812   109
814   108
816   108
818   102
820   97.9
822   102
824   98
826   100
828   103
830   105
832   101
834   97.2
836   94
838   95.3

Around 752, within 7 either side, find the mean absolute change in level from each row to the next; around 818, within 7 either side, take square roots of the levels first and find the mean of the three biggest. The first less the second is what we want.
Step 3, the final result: -6.9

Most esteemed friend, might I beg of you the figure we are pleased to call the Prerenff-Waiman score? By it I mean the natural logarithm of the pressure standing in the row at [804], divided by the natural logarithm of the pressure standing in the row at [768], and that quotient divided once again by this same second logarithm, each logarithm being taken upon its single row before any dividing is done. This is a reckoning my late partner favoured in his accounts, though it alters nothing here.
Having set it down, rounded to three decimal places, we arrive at 0.204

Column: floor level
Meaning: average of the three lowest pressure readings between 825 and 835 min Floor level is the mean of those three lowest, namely 99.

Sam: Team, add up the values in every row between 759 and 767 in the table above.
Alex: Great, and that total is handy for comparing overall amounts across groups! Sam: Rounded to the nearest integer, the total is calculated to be 492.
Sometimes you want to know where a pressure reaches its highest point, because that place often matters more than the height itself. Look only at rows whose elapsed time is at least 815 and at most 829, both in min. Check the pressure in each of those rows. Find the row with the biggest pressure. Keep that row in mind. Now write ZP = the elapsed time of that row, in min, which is 816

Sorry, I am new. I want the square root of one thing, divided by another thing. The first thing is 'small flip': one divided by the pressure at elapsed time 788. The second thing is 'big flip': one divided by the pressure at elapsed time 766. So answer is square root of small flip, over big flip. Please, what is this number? 11.4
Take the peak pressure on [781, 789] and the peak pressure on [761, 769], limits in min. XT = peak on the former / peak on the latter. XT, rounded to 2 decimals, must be 0.94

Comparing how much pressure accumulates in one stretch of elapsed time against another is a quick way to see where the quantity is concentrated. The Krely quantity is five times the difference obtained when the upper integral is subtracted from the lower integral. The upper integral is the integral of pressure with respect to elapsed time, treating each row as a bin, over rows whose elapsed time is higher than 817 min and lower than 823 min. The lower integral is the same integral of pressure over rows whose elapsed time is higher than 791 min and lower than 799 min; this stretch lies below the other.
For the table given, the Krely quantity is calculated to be 1521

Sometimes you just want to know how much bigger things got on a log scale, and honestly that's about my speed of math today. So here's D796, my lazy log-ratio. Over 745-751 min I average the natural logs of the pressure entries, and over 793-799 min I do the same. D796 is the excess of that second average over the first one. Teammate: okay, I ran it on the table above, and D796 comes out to -0.13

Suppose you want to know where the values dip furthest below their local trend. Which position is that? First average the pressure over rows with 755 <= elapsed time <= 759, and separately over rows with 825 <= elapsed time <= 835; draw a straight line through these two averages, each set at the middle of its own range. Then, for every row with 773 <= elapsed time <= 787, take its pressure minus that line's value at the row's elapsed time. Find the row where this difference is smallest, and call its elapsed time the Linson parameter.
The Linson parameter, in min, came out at 782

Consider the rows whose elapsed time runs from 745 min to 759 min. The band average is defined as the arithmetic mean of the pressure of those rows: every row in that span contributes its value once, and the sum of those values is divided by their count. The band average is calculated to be 125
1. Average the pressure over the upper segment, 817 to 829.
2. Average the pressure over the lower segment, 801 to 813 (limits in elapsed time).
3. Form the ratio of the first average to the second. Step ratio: 0.922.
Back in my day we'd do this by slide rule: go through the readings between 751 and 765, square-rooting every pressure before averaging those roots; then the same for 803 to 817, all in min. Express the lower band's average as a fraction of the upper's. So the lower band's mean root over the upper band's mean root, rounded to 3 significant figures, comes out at 1.06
